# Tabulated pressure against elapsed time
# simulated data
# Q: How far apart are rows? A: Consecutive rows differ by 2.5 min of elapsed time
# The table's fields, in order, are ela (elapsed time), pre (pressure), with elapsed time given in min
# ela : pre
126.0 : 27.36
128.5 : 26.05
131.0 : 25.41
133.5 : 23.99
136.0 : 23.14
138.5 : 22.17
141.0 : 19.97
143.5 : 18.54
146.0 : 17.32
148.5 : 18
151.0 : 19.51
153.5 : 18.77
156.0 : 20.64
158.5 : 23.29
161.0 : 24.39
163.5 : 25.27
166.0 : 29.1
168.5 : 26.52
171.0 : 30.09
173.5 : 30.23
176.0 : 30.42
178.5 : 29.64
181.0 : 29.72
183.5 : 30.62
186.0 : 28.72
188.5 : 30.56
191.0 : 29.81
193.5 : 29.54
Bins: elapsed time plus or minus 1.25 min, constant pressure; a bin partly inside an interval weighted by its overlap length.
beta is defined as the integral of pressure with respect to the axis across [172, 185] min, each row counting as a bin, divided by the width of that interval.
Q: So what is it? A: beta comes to 30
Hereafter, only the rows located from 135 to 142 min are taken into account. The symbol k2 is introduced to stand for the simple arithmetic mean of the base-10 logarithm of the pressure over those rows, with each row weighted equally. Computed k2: 1.34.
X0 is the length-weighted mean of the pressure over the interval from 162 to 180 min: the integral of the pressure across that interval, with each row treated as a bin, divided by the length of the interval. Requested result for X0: 29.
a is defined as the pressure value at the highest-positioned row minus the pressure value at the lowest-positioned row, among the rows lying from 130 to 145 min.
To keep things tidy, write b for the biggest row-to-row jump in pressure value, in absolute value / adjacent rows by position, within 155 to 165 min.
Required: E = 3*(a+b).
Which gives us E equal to -13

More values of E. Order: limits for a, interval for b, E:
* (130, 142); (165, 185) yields -6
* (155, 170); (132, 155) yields 24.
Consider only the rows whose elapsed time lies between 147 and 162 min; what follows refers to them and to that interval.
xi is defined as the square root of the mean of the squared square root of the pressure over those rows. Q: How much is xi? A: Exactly 4.6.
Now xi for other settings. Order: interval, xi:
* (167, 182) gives 5.4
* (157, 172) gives 5.1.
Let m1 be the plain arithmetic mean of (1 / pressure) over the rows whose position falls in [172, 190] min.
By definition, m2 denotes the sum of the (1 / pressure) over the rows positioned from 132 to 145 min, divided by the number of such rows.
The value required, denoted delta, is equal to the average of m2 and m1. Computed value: 0.0401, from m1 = 0.033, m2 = 0.047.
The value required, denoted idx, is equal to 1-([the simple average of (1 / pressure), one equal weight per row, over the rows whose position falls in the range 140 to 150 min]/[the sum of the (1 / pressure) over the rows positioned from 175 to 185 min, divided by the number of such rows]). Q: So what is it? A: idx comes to -0.63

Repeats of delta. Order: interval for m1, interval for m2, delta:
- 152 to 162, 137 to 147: 0.0491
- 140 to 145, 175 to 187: 0.0428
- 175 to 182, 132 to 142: 0.0392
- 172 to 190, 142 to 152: 0.0440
